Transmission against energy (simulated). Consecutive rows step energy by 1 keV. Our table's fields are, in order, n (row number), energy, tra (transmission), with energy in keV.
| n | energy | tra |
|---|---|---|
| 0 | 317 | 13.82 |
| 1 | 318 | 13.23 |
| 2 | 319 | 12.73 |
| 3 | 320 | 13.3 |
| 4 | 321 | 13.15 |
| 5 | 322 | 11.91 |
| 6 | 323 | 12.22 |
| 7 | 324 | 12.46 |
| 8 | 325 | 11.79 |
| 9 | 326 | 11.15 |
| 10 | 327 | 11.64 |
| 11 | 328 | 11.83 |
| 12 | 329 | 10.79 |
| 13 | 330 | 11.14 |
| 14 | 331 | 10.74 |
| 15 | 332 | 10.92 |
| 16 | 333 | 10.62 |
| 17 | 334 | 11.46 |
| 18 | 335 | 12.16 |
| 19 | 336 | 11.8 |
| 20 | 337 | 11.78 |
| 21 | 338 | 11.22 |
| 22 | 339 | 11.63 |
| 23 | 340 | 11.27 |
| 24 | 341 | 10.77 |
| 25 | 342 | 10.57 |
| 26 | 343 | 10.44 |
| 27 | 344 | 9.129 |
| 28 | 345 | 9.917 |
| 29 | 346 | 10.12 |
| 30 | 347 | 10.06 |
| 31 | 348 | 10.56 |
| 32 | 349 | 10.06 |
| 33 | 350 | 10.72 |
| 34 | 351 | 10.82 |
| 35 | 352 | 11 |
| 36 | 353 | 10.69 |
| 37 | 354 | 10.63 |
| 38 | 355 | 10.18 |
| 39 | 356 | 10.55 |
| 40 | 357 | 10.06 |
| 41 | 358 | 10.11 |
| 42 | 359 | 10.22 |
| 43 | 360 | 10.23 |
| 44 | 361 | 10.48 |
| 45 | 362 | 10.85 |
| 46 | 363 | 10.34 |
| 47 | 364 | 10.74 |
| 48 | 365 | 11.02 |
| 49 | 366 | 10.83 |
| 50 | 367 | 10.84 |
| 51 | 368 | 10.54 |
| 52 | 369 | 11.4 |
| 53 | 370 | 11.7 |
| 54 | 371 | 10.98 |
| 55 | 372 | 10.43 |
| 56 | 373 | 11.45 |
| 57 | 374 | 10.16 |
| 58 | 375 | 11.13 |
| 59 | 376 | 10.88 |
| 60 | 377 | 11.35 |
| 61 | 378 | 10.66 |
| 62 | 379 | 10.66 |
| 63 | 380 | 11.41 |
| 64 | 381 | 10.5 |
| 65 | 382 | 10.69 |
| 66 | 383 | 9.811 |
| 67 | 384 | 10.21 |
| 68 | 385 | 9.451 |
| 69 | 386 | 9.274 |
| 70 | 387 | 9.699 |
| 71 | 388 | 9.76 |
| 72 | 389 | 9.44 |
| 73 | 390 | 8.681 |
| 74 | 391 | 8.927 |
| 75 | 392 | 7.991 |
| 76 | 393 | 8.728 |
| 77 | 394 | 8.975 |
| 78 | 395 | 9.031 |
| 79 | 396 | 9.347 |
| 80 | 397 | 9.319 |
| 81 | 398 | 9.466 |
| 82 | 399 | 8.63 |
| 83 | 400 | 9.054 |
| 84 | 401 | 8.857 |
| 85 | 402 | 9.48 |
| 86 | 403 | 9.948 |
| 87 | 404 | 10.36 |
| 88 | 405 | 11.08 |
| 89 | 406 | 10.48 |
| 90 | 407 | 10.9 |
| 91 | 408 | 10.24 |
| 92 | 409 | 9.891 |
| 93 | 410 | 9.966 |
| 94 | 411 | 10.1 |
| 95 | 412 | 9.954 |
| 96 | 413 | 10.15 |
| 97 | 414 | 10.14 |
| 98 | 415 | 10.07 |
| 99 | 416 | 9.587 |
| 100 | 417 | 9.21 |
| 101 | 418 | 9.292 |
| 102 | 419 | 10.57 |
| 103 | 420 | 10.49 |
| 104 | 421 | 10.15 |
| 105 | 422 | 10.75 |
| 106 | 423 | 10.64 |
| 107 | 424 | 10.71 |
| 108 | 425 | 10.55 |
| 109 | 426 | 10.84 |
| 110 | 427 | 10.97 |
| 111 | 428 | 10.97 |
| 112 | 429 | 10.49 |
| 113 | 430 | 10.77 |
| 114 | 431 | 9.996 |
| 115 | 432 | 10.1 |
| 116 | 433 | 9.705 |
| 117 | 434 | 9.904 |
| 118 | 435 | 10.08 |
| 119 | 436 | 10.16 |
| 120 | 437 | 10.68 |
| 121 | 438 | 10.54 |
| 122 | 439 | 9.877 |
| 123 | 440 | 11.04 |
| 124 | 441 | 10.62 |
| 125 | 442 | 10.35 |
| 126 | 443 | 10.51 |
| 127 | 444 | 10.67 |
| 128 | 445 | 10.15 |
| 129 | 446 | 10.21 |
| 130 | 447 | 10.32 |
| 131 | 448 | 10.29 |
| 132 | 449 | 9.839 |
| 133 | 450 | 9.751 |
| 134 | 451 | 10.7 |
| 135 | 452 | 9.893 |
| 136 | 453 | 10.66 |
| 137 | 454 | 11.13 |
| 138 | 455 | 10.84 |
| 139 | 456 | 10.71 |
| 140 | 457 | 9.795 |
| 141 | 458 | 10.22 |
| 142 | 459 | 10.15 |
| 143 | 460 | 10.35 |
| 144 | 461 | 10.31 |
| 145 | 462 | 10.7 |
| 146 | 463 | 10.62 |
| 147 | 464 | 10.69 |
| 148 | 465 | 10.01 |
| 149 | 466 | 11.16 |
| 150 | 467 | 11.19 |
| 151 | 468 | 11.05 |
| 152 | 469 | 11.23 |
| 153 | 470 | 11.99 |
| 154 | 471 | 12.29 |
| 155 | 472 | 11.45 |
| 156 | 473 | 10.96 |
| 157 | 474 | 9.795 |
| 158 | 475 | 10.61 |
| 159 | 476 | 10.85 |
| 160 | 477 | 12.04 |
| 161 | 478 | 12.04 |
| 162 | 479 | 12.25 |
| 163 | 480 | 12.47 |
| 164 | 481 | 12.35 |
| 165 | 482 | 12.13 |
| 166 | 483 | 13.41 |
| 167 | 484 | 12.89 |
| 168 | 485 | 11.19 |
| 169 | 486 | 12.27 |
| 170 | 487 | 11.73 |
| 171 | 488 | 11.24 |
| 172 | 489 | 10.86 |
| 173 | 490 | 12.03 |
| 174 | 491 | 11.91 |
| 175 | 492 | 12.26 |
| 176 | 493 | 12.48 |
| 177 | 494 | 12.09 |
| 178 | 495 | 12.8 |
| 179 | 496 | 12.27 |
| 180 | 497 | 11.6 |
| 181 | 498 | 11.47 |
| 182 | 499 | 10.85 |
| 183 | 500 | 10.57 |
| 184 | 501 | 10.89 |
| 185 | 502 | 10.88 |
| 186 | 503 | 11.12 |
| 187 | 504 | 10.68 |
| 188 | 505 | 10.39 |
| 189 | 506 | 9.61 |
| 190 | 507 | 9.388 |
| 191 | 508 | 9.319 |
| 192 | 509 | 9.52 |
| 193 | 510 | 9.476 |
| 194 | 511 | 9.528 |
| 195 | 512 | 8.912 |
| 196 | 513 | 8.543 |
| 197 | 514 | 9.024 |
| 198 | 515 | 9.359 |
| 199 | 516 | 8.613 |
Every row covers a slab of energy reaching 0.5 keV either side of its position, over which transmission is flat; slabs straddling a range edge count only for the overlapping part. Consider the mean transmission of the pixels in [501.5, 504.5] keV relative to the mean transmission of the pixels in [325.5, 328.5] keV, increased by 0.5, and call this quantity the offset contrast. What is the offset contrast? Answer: 1.44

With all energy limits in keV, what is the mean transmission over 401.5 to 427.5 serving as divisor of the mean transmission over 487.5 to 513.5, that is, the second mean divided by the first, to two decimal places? 1.05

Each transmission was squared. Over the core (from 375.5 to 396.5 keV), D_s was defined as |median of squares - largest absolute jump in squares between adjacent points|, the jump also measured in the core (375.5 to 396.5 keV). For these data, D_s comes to 74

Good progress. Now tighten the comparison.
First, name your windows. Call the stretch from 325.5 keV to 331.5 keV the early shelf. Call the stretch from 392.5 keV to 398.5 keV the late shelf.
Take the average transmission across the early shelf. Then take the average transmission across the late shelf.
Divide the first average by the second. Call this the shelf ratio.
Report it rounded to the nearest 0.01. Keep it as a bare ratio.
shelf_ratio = 1.23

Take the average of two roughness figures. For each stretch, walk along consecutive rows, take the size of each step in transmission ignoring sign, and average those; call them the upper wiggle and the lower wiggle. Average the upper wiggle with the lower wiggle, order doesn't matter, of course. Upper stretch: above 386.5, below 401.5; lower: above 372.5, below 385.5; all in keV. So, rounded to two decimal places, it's 0.50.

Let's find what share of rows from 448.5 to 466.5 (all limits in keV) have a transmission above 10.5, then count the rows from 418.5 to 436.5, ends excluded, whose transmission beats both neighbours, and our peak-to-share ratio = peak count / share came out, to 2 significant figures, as 8.0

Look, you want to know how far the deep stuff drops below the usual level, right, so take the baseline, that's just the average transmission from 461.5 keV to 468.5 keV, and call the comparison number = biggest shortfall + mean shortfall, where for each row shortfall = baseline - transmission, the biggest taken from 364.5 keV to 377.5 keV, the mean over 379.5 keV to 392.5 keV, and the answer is 1.7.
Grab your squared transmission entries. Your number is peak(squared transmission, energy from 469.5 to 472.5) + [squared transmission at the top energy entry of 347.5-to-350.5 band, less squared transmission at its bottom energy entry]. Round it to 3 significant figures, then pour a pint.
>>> 154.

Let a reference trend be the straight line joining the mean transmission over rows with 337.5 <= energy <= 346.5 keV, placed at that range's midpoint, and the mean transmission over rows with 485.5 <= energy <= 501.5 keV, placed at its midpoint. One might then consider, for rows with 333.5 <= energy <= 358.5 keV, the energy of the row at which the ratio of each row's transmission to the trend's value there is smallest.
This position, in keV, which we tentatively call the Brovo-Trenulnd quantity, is 344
